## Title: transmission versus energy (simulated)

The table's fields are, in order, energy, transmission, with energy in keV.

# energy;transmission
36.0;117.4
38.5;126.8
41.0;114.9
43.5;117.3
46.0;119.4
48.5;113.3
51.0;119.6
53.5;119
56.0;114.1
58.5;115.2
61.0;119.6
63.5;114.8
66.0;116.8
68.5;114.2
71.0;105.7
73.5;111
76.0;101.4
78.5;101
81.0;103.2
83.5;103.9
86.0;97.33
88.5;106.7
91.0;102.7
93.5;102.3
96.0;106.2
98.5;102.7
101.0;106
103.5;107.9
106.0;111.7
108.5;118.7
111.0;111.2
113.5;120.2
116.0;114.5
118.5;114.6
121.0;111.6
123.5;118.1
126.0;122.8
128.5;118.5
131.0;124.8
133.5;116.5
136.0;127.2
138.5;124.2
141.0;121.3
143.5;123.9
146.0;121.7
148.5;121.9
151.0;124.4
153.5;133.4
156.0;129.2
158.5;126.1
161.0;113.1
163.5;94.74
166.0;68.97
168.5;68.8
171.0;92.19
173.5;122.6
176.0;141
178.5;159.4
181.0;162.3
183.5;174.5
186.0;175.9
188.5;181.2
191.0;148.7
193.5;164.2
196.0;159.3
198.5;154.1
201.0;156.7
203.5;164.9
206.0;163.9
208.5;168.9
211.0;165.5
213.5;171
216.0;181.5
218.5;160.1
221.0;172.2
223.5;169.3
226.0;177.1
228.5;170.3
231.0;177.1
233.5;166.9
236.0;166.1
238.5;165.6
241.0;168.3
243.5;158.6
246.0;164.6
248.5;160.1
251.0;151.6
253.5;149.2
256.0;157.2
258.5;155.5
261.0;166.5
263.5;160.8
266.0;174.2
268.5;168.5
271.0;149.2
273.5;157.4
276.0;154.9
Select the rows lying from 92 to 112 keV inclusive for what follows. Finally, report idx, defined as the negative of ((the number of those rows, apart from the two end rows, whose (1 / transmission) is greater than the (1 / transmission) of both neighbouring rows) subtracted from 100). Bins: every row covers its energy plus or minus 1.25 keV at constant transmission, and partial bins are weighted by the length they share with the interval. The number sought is -99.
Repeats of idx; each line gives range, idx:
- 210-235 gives -97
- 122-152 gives -96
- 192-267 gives -89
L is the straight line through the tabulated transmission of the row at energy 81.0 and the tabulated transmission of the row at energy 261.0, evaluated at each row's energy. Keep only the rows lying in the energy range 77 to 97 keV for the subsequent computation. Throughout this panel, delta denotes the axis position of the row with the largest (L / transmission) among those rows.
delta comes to 86.0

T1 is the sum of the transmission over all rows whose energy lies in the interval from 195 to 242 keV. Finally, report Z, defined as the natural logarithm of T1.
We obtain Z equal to 8.1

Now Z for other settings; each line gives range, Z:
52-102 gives 7.7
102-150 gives 7.7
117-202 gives 8.4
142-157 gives 6.6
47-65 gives 6.7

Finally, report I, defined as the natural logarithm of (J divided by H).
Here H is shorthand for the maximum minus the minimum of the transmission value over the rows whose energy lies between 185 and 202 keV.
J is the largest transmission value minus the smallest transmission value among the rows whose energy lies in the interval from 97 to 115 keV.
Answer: -0.6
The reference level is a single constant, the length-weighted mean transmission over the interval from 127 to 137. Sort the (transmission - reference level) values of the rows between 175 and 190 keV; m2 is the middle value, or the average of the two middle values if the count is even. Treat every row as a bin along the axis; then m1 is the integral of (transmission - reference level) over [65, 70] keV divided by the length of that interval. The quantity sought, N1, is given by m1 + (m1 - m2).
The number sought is -60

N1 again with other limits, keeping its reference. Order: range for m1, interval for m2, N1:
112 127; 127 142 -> -11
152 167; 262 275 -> -59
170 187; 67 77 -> 64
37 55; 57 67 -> -1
